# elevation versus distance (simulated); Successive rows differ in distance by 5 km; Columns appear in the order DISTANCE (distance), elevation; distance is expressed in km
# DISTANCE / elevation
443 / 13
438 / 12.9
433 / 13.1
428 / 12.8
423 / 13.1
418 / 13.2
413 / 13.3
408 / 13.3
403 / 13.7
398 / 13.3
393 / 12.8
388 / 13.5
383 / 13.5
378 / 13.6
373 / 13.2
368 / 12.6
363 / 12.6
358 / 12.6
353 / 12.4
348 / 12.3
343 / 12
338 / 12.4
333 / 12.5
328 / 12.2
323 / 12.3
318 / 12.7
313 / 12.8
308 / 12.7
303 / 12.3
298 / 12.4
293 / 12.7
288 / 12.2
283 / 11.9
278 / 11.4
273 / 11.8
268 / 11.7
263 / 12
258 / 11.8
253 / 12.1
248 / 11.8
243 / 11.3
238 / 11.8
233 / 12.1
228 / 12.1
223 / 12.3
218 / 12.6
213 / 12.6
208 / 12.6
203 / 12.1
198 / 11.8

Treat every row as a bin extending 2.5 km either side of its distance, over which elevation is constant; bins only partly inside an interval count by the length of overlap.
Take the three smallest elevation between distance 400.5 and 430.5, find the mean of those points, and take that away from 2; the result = -11.03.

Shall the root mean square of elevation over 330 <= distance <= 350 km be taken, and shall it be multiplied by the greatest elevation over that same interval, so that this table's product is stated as 154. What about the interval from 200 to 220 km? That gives 157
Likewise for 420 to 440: 170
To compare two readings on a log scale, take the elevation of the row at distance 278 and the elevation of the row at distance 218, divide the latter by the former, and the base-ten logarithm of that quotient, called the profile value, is 0.043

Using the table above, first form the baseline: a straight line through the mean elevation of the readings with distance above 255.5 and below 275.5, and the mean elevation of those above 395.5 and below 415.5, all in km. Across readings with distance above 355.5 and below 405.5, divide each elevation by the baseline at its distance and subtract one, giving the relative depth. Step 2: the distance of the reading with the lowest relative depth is 393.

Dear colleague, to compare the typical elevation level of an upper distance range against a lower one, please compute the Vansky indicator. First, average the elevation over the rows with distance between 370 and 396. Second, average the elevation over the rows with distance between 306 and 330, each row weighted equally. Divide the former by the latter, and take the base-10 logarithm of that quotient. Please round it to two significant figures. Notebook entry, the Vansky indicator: 0.026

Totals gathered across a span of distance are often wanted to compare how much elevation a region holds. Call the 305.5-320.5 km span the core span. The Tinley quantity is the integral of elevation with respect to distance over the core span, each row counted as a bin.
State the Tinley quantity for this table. 191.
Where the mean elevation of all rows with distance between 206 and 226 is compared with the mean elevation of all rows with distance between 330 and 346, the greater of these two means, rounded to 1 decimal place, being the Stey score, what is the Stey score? 12.5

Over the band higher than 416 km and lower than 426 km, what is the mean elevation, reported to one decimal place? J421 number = 13.1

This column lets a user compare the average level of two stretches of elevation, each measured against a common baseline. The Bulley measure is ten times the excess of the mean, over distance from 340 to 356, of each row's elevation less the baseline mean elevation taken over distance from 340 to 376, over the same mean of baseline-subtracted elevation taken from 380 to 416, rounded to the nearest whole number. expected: -11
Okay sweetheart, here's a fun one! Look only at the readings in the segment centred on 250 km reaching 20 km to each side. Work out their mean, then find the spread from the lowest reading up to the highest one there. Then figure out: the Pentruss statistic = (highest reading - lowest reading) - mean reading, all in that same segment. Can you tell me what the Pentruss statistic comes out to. -11.0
